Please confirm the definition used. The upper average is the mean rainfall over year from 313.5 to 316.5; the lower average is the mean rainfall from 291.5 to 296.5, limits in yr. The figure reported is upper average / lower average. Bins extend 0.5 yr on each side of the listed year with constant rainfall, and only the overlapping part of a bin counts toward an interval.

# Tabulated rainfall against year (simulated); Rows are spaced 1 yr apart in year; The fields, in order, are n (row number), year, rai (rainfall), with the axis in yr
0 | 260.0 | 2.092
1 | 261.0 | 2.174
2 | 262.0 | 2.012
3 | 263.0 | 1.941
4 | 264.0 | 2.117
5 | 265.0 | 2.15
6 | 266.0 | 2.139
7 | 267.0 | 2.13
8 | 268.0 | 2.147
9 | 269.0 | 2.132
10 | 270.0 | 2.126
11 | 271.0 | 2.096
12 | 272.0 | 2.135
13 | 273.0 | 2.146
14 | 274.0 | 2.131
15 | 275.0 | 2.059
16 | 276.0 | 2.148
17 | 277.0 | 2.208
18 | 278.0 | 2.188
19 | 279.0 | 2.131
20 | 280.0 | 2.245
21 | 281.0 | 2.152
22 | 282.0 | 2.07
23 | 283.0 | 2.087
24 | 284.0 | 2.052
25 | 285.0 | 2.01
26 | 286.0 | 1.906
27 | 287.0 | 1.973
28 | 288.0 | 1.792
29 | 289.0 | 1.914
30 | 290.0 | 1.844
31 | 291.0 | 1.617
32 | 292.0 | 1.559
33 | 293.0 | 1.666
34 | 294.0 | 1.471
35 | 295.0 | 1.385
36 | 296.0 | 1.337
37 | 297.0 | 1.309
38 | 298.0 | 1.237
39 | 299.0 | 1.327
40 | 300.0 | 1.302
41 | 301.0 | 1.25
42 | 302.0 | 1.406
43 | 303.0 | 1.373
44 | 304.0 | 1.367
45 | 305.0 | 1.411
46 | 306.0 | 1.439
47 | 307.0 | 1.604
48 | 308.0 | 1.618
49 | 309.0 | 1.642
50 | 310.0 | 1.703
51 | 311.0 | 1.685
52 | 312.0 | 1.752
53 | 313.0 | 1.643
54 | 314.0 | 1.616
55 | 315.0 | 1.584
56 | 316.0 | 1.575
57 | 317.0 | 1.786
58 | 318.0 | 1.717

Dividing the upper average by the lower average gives 1.1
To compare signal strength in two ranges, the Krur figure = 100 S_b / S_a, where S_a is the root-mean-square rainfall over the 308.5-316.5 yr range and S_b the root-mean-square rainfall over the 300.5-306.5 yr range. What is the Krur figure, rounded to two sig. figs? 83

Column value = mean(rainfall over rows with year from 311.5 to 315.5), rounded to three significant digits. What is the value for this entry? 1.65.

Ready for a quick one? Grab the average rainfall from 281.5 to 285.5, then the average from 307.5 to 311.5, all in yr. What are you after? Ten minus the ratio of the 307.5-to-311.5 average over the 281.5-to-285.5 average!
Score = 9.19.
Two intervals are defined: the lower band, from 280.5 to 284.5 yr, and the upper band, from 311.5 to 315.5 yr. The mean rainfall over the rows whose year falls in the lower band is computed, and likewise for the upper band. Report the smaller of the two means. 1.65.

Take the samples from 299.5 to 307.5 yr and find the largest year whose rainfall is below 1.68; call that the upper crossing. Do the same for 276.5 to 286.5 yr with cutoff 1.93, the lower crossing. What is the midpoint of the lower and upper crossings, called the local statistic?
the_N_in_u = 296.5 yr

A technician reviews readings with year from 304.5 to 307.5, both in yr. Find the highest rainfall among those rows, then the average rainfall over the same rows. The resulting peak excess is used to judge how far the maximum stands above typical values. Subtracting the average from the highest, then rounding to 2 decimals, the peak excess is 0.12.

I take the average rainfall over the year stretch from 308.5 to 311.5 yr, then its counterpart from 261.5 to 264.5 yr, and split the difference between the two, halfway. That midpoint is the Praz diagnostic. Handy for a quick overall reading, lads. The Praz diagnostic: 1.85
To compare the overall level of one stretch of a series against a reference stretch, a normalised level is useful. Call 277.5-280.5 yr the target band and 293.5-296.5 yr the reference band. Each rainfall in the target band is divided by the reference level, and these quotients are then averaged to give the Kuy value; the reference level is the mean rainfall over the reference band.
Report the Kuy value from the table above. 1.57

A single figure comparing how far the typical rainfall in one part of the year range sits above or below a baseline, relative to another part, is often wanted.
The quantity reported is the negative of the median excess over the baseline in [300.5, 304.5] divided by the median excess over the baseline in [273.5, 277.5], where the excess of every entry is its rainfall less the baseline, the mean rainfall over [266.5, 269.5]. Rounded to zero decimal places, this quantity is 242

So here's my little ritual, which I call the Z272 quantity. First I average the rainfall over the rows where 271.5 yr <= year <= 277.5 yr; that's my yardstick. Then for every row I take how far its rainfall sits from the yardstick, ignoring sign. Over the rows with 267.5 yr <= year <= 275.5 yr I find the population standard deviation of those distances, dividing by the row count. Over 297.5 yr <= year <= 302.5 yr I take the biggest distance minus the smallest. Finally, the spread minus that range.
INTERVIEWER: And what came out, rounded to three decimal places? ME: -0.144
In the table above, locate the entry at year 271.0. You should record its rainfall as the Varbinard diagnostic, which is 2.096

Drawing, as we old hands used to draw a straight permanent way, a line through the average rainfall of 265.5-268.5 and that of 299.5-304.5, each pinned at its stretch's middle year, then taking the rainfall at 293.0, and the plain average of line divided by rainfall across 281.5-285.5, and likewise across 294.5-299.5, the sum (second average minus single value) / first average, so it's -0.66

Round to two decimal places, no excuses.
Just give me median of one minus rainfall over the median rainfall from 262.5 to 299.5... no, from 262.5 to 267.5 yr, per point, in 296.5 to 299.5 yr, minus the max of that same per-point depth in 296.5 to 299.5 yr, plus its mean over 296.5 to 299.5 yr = 0.36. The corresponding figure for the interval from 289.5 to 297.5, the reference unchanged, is 0.19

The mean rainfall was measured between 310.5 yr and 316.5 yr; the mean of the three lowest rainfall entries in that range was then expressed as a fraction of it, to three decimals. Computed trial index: 0.969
